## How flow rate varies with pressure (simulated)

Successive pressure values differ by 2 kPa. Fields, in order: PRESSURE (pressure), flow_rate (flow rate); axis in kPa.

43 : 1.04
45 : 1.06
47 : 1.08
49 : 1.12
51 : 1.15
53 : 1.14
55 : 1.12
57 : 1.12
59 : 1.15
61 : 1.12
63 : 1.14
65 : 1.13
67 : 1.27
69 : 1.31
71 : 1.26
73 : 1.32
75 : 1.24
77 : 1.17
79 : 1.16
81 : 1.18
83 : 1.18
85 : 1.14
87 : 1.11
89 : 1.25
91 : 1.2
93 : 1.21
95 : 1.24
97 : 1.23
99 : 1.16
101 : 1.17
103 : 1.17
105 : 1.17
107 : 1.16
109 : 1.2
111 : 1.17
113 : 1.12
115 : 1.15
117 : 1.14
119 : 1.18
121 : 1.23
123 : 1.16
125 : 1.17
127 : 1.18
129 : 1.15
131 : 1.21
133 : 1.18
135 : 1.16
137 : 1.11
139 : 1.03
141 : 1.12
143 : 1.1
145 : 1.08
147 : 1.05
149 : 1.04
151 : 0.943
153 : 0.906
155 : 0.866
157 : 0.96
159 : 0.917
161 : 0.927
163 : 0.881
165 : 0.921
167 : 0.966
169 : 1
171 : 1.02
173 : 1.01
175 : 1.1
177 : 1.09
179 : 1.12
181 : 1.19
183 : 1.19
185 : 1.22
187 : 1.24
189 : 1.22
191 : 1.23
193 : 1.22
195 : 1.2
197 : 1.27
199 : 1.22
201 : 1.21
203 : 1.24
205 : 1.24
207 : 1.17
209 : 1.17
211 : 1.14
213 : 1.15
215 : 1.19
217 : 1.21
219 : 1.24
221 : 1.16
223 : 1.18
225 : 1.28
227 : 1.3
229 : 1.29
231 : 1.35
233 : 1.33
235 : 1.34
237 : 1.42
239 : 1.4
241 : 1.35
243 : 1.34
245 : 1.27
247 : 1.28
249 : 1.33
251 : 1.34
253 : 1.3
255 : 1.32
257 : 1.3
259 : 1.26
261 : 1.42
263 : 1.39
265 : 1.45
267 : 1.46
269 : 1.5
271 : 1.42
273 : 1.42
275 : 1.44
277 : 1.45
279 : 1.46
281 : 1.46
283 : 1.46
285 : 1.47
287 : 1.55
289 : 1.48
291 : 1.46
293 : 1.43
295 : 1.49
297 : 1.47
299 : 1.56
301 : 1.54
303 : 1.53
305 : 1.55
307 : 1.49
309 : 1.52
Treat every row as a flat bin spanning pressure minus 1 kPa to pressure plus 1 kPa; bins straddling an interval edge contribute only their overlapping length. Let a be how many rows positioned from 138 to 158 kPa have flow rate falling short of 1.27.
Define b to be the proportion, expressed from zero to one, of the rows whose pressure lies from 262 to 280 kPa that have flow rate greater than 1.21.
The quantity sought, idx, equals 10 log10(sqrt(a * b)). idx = 5.0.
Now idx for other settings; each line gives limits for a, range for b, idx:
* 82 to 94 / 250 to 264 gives 3.9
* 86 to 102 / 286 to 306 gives 4.5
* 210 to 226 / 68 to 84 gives 2.7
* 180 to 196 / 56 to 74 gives 2.8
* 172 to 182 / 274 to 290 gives 3.5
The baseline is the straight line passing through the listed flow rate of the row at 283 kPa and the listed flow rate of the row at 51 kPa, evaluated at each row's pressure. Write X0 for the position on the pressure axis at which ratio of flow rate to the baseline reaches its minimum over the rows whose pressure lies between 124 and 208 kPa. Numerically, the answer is 155 kPa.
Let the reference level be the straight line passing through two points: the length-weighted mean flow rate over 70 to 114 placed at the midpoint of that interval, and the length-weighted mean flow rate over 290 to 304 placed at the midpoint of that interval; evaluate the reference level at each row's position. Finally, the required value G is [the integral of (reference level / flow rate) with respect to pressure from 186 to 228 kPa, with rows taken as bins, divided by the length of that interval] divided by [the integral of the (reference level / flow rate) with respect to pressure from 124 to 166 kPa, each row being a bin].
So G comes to 0.0217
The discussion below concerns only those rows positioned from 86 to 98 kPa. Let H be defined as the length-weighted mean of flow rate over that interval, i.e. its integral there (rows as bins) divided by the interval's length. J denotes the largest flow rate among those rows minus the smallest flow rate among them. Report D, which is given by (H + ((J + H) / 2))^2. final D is 3.5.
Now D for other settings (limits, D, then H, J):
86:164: 3.5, 1.11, 0.38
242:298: 5.1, 1.41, 0.29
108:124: 3.3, 1.17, 0.11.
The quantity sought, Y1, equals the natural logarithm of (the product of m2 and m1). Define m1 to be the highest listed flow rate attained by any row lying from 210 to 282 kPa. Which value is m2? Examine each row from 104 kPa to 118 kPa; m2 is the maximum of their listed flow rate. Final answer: 0.59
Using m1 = 1.5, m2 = 1.2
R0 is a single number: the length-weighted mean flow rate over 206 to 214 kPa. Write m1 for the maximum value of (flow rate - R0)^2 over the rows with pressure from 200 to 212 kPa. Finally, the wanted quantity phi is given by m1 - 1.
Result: -0.993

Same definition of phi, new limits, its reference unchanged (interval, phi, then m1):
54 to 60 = -0.999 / 0.001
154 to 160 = -0.915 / 0.085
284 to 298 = -0.846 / 0.154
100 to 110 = -0.998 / 0.002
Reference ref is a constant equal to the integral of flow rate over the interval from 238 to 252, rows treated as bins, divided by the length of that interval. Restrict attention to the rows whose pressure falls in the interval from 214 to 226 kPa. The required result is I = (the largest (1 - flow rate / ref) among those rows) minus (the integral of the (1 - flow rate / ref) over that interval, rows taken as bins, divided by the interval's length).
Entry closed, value 0.038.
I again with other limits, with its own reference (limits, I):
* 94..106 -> 0.023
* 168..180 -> 0.043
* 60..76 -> 0.078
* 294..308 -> 0.037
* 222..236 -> 0.087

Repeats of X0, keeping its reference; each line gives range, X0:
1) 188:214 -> 211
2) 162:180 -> 163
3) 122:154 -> 153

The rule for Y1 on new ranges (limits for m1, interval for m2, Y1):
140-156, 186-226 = 0.36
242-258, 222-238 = 0.64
